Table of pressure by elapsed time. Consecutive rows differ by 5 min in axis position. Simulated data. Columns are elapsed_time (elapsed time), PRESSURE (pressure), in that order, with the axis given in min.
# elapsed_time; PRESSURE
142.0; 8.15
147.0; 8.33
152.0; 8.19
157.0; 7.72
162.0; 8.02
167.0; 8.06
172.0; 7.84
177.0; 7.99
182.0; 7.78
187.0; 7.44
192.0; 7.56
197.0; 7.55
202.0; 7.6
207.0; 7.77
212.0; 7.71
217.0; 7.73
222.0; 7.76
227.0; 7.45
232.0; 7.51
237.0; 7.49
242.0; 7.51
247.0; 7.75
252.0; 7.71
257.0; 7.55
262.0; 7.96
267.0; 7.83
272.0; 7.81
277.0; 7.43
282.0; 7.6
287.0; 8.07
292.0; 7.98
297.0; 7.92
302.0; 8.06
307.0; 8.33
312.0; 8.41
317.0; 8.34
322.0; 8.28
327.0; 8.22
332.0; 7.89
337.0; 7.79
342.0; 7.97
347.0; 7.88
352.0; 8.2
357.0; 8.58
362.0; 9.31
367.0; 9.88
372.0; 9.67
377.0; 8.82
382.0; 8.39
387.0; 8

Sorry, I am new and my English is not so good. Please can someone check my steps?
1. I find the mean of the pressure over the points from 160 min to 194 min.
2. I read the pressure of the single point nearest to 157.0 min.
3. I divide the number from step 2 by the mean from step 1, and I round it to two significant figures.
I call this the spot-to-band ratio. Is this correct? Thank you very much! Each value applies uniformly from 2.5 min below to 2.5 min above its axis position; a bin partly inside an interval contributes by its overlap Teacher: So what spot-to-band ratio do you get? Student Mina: 0.99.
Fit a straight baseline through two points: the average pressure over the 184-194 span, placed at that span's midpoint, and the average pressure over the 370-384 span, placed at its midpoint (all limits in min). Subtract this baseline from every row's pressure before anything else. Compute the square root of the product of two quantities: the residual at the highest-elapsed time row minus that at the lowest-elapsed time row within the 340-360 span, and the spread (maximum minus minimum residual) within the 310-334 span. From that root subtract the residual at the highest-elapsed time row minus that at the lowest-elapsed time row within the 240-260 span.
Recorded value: 0.65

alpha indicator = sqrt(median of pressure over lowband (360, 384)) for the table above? 3.05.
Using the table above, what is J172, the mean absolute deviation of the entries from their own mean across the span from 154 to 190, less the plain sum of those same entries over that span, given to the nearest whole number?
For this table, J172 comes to -55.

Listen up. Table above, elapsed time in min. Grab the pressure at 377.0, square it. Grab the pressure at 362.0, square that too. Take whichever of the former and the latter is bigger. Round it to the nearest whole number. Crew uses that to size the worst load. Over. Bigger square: 87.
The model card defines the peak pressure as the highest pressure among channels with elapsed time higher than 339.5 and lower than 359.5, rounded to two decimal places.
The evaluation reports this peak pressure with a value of 8.58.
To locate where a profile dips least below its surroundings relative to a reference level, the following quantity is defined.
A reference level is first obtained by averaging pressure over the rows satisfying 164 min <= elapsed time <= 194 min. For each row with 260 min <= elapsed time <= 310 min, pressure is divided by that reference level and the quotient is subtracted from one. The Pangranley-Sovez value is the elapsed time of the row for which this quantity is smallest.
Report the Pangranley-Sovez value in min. 307.0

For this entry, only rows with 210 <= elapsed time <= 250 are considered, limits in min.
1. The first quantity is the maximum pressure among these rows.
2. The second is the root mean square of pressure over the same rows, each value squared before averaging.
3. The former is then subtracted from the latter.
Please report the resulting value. -0.15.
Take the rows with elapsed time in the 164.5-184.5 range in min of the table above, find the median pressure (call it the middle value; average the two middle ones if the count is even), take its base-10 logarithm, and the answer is 0.90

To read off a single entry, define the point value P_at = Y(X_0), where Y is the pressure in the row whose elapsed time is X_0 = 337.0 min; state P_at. 7.79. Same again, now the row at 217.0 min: 7.73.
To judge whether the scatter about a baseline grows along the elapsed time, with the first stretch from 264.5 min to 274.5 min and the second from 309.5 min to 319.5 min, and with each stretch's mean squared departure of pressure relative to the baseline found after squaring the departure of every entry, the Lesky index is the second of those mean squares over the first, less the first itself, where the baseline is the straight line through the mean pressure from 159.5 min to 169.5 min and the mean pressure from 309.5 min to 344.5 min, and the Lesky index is 1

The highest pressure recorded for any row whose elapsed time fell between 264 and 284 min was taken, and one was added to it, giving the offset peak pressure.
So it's 8.8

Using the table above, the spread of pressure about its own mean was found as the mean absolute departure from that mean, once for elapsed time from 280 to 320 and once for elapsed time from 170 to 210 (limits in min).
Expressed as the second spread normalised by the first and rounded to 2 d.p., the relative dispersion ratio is 0.76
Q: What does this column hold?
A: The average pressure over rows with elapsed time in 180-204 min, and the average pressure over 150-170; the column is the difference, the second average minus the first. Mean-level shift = 0.41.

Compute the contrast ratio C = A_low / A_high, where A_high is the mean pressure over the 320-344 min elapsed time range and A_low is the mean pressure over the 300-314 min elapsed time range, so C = 1.03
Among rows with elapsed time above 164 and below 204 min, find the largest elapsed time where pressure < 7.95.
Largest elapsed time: 202.0 min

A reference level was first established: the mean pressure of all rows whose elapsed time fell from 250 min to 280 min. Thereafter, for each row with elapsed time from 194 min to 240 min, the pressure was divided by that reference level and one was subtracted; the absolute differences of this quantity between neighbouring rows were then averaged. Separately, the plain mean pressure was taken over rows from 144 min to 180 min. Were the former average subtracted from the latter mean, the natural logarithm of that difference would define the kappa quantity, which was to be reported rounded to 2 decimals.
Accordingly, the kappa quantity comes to 2.08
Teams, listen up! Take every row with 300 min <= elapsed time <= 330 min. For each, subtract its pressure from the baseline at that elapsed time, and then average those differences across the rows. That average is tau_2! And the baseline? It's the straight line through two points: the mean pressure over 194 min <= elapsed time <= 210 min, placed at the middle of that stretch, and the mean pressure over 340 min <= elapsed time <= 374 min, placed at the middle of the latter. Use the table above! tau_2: 0.20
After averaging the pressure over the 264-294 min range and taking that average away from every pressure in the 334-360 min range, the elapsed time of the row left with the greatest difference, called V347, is 357.0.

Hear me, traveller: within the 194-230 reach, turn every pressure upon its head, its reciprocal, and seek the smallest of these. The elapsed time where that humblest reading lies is 207.0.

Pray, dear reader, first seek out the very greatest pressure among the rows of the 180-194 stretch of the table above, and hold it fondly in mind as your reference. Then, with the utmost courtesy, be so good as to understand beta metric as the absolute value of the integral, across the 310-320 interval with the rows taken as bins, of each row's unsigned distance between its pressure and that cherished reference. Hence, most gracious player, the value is 5.9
